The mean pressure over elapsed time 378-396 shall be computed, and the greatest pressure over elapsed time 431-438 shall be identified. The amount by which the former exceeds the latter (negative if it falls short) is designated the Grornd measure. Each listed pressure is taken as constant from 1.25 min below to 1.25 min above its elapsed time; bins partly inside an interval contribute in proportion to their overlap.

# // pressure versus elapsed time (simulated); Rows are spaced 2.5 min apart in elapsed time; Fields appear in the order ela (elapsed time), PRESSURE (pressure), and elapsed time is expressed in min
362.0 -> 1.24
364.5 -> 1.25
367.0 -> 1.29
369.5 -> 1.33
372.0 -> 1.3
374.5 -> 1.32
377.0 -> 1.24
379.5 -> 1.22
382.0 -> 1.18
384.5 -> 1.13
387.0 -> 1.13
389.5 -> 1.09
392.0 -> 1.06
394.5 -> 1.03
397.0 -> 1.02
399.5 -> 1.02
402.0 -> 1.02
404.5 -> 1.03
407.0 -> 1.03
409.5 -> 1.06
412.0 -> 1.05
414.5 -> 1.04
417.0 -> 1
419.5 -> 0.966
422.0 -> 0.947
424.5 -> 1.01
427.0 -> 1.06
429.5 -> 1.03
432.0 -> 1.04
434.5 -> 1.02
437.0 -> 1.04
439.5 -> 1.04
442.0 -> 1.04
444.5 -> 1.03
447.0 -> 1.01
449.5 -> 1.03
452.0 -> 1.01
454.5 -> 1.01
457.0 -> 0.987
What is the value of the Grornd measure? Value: 0.08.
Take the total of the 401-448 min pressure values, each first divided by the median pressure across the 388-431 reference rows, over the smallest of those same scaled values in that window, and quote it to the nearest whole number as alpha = 21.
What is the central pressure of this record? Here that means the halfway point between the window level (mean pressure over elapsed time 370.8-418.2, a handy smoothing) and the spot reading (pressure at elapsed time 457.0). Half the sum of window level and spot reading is 1.05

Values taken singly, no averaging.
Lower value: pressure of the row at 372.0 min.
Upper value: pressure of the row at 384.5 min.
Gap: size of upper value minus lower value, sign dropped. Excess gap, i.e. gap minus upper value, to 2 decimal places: -0.96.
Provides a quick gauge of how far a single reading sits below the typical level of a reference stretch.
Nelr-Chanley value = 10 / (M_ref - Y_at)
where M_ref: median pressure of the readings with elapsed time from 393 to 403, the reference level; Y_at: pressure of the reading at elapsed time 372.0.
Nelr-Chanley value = -36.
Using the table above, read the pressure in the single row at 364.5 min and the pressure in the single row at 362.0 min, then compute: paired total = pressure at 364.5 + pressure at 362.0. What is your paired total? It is 2.49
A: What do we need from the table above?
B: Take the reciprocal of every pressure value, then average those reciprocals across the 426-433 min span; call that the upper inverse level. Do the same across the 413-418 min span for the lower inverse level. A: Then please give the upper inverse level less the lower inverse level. -0.02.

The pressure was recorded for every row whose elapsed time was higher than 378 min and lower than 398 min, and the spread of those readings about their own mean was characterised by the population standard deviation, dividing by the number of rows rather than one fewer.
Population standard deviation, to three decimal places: 0.066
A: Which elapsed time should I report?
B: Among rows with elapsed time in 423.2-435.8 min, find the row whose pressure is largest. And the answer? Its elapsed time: 427.0 min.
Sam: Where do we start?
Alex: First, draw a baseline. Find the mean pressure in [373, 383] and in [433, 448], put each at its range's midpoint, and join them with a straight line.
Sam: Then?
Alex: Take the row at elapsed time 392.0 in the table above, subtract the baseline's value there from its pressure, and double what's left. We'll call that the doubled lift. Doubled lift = -0.27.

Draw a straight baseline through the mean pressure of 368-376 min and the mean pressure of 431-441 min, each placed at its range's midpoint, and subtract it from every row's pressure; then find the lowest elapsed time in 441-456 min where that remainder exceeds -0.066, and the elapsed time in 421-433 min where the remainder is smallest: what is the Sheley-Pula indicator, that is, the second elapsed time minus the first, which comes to -20.0 min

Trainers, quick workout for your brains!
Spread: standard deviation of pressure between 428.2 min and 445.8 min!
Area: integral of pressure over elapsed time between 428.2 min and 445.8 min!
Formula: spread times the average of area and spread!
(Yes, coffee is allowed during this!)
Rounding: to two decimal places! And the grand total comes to 0.07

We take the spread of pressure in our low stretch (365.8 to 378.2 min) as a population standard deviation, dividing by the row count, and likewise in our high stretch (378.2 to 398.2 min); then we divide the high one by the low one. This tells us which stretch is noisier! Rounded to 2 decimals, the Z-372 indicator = 2.11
